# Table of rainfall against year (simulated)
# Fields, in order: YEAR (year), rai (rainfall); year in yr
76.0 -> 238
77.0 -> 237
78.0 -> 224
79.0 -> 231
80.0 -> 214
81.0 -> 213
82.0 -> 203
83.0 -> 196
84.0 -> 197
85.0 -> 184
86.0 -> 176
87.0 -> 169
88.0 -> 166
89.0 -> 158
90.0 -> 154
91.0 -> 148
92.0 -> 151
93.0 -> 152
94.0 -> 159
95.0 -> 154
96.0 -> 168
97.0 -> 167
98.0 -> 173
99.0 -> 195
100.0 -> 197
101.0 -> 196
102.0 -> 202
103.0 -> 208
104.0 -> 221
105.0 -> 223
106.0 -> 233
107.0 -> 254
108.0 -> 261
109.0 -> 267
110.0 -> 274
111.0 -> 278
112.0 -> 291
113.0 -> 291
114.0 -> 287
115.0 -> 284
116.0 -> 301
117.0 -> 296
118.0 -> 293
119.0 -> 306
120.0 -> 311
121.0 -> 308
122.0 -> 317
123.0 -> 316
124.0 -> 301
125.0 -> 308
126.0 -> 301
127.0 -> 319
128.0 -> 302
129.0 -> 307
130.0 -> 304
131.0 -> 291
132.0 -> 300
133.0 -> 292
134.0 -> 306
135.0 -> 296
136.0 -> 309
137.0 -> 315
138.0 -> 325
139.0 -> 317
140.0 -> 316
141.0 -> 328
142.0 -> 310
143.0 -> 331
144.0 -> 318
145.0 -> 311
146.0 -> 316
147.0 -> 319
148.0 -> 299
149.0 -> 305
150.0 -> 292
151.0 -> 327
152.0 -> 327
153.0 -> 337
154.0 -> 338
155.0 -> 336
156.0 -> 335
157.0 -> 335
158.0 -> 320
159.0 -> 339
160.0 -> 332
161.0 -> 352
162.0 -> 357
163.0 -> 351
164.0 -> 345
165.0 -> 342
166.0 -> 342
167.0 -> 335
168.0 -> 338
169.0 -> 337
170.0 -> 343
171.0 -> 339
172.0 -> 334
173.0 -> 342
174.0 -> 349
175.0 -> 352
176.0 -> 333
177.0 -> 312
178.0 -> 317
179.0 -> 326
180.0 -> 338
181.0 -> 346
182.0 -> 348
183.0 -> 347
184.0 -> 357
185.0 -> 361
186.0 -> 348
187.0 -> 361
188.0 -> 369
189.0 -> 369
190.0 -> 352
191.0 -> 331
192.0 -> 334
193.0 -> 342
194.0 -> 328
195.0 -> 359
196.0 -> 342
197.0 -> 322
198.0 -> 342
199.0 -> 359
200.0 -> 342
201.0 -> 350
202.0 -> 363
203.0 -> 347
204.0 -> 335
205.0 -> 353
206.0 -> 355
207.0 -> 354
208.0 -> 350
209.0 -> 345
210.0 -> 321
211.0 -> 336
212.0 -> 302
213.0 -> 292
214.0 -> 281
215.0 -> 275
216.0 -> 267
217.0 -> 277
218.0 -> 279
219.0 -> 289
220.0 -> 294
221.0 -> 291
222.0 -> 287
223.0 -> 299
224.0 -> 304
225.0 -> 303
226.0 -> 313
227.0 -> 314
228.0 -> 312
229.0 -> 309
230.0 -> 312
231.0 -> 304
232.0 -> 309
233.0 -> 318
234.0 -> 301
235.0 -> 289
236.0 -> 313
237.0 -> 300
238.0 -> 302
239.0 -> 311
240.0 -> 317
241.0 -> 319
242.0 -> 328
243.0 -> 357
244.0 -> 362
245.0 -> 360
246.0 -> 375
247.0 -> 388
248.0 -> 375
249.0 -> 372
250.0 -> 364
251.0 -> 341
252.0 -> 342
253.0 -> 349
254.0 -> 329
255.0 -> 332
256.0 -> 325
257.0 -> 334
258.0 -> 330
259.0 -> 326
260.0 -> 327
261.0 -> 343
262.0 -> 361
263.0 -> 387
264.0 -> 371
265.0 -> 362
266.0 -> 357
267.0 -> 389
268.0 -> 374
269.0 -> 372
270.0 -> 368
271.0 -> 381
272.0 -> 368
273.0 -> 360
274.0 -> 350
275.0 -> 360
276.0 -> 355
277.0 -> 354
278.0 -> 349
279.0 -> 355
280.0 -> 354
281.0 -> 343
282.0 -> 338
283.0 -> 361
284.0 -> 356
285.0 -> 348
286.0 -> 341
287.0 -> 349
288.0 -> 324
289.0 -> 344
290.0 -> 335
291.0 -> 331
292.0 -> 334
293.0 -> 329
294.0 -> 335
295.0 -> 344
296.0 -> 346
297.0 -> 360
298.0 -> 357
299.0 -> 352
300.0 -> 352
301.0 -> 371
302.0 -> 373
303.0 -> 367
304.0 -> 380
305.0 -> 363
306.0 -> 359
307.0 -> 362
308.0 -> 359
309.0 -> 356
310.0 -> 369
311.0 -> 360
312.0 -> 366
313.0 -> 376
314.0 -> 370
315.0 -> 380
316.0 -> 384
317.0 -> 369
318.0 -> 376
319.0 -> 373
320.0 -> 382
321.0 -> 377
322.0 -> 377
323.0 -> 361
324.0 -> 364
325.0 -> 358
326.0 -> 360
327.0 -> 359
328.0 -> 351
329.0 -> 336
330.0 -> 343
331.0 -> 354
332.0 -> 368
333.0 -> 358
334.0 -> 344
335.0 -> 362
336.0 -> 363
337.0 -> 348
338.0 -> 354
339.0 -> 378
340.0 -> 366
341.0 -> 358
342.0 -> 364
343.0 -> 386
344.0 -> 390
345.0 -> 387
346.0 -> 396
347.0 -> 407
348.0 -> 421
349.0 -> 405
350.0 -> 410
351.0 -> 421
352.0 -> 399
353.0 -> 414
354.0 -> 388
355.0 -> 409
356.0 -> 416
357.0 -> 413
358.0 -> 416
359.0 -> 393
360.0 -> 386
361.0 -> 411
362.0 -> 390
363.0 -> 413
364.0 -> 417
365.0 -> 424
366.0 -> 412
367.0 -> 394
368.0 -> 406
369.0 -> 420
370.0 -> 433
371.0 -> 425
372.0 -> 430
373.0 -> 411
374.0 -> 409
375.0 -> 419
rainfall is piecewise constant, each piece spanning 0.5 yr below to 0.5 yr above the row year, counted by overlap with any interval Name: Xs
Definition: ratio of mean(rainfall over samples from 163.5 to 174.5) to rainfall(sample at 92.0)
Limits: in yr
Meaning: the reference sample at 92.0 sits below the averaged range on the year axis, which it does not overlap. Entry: 2.26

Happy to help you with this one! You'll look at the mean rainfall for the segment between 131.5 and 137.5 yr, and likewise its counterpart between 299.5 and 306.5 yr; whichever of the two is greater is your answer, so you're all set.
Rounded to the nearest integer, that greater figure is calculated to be 366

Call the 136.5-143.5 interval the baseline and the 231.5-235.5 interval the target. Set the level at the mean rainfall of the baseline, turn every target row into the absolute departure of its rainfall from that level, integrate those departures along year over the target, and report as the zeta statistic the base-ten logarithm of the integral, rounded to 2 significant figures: 1.8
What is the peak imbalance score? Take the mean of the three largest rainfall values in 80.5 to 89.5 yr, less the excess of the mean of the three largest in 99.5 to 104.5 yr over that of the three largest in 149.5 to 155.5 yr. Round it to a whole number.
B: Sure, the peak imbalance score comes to 331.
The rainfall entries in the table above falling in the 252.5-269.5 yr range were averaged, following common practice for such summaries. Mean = 351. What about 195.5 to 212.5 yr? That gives 342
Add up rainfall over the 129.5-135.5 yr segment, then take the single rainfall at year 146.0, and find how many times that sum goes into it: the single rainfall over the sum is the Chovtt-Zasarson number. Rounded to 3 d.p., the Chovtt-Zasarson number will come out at 0.177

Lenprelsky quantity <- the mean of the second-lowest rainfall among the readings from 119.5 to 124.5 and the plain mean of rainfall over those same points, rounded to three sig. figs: 309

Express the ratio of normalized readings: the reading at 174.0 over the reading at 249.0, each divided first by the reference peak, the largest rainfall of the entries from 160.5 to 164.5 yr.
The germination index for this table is 0.94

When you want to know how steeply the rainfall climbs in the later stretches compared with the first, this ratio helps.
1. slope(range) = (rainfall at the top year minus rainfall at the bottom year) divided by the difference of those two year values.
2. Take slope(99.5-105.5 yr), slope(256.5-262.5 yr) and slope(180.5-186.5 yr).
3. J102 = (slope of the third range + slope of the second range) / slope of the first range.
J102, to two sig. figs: 1.1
